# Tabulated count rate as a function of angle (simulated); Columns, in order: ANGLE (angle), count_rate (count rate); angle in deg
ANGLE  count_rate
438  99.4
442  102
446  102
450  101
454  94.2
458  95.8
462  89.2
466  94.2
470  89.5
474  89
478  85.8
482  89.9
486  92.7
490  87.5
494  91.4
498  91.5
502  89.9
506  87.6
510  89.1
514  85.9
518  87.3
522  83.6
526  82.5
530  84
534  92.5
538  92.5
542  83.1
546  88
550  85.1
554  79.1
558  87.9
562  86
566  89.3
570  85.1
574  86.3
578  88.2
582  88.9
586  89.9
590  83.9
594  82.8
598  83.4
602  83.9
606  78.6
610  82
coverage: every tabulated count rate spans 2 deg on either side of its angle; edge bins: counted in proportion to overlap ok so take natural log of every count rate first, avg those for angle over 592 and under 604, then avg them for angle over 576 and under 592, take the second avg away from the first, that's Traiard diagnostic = -0.051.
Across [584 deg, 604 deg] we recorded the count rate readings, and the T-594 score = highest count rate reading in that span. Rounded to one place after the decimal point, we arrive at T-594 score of 89.9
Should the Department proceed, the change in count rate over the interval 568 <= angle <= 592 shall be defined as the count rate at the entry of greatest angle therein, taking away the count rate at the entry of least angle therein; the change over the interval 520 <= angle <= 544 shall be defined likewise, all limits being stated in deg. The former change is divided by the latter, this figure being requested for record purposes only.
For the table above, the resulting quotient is 2.4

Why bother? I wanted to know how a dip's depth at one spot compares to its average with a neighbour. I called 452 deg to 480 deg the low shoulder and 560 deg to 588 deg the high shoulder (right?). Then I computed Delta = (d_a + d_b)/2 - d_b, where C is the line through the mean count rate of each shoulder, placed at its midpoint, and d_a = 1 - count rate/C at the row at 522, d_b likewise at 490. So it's 0.016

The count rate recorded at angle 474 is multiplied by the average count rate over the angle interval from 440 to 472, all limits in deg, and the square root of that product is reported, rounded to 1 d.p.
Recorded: 92.4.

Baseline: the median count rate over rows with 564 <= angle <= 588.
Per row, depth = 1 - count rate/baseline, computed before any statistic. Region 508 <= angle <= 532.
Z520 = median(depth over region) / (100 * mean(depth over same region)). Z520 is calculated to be 0.011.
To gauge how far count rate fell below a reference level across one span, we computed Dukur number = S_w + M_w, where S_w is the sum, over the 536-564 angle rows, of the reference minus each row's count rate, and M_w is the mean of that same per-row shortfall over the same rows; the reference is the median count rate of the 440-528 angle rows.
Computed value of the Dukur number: 30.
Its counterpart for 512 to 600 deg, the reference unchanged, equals 82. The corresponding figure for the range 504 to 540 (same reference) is 25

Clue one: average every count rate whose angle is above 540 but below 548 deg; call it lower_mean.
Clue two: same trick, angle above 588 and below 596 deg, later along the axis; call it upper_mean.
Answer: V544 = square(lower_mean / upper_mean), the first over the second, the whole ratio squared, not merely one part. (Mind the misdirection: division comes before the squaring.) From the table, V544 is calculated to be 1.053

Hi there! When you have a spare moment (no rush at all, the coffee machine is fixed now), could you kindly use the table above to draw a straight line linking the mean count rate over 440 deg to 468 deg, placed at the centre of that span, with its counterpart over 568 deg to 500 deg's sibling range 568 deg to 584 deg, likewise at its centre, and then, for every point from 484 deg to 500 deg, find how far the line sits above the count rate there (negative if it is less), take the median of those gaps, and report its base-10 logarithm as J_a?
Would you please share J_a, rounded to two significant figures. 0.32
